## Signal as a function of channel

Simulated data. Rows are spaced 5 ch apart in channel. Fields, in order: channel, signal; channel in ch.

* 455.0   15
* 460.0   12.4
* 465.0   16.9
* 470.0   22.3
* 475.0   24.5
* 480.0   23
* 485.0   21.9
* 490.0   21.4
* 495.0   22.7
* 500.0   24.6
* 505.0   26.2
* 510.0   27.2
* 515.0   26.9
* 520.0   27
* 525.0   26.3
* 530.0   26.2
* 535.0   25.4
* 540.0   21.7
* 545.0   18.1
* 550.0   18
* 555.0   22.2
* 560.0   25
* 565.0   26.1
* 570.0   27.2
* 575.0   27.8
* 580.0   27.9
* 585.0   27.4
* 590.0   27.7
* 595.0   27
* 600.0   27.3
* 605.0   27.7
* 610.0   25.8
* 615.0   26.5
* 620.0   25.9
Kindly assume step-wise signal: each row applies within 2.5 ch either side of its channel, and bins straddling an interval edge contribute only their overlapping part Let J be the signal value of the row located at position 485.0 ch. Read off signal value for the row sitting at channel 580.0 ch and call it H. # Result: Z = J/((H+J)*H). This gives 0.016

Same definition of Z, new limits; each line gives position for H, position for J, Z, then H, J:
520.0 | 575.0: 0.019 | 27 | 27.8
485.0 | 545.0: 0.021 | 21.9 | 18.1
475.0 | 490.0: 0.019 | 24.5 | 21.4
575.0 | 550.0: 0.014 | 27.8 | 18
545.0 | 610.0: 0.032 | 18.1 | 25.8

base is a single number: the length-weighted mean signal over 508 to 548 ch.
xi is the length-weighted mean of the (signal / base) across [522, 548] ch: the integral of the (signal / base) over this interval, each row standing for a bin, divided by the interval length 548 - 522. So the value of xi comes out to 0.95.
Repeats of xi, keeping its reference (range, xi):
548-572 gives 0.96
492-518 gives 1.03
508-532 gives 1.08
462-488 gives 0.87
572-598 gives 1.11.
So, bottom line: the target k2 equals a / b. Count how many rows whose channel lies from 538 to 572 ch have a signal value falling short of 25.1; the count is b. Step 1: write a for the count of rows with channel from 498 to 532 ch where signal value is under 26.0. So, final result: 0.2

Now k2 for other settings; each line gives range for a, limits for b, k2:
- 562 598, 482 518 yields 0.0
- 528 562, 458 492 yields 0.9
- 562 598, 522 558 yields 0.0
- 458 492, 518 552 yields 2.3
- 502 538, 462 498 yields 0.1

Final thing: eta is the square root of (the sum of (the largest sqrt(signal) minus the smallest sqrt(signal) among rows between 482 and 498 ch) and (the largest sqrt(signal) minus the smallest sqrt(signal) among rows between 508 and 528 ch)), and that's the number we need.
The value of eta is 0.5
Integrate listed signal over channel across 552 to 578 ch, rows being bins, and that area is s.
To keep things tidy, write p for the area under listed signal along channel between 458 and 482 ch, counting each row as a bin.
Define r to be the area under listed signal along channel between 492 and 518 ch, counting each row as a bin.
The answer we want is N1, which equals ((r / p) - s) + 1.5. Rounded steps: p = 478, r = 662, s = 664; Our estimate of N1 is -662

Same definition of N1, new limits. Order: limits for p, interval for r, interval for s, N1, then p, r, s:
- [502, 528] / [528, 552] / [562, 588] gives -706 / 693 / 525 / 708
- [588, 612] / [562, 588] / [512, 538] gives -681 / 651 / 708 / 683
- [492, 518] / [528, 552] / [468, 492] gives -541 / 662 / 525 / 544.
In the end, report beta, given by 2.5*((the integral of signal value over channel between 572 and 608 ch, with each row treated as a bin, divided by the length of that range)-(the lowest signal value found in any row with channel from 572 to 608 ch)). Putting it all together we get 1.3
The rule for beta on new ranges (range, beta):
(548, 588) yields 18.3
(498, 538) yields 4.0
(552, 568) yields 5.3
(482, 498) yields 1.8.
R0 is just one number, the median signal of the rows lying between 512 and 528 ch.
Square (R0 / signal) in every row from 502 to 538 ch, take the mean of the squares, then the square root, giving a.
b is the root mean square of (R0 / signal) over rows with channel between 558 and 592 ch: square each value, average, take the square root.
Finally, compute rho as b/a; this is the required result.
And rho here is 0.98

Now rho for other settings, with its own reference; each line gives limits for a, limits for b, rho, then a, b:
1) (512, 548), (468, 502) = 1.04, 1.13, 1.18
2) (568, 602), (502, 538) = 1.04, 0.98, 1.02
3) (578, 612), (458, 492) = 1.45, 0.99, 1.43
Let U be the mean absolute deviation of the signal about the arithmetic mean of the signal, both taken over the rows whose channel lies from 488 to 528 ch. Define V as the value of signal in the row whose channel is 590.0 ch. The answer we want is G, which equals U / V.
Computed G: 0.065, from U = 1.8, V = 27.7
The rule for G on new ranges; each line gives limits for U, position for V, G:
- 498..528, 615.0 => 0.025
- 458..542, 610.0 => 0.111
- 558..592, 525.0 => 0.032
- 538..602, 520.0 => 0.111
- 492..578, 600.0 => 0.088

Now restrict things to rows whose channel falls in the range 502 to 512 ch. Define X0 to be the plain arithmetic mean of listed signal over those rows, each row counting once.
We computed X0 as 26.7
